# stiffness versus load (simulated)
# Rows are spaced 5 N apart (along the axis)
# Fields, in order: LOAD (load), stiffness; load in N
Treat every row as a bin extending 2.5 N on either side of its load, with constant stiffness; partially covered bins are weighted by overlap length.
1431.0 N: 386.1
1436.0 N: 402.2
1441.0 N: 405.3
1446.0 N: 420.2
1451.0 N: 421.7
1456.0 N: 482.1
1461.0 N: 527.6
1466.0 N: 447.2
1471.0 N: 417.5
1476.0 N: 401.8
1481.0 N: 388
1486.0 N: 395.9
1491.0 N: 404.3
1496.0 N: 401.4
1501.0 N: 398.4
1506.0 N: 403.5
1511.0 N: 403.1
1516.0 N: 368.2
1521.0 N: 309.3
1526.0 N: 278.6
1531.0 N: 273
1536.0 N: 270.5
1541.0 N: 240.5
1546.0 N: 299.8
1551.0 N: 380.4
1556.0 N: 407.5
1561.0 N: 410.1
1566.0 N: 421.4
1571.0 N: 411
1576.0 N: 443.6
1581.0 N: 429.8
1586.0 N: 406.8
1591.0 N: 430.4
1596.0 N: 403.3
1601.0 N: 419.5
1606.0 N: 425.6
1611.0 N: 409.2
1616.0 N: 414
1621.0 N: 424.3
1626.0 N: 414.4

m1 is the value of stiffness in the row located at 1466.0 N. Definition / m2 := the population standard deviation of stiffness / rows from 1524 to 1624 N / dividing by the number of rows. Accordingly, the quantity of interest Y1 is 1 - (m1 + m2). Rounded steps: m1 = 447.2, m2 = 64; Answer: -510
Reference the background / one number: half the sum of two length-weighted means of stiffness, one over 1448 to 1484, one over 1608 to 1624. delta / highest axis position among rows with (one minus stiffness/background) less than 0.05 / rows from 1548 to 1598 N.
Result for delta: 1591.0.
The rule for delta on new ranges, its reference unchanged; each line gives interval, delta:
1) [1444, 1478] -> 1471.0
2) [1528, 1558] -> 1556.0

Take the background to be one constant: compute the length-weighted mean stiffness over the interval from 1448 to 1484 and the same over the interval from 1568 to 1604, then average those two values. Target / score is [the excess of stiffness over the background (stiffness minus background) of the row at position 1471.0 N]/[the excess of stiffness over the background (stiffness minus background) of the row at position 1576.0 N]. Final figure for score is -1.0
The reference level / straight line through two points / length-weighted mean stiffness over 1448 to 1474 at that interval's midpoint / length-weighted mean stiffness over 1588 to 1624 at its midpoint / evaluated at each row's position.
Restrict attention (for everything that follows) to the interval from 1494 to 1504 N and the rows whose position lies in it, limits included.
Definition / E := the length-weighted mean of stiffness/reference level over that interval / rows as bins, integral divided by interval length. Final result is 0.89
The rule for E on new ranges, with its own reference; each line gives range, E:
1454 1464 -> 1.10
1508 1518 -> 0.87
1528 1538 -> 0.62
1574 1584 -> 1.02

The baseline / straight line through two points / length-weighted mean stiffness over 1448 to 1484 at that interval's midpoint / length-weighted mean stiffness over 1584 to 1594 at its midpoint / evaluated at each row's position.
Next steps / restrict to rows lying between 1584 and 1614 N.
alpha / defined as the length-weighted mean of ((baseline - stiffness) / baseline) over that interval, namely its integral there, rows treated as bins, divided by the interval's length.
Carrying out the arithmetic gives 0.00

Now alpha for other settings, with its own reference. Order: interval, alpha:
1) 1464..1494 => 0.07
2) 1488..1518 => 0.08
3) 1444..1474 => -0.03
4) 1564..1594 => -0.01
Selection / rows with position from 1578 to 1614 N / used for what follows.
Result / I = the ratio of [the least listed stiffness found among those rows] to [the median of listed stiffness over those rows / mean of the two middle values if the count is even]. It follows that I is 0.96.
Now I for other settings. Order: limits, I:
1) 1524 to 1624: 0.59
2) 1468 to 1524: 0.77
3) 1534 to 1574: 0.61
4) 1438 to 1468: 0.93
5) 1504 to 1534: 0.81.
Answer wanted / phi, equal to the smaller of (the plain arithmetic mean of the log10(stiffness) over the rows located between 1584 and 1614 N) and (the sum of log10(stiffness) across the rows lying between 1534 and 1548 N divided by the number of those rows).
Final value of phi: 2.43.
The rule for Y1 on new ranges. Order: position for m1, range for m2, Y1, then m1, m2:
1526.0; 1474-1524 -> -306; 278.6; 28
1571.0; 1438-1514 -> -446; 411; 36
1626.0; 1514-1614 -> -478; 414.4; 64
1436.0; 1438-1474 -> -442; 402.2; 41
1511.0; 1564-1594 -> -415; 403.1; 12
